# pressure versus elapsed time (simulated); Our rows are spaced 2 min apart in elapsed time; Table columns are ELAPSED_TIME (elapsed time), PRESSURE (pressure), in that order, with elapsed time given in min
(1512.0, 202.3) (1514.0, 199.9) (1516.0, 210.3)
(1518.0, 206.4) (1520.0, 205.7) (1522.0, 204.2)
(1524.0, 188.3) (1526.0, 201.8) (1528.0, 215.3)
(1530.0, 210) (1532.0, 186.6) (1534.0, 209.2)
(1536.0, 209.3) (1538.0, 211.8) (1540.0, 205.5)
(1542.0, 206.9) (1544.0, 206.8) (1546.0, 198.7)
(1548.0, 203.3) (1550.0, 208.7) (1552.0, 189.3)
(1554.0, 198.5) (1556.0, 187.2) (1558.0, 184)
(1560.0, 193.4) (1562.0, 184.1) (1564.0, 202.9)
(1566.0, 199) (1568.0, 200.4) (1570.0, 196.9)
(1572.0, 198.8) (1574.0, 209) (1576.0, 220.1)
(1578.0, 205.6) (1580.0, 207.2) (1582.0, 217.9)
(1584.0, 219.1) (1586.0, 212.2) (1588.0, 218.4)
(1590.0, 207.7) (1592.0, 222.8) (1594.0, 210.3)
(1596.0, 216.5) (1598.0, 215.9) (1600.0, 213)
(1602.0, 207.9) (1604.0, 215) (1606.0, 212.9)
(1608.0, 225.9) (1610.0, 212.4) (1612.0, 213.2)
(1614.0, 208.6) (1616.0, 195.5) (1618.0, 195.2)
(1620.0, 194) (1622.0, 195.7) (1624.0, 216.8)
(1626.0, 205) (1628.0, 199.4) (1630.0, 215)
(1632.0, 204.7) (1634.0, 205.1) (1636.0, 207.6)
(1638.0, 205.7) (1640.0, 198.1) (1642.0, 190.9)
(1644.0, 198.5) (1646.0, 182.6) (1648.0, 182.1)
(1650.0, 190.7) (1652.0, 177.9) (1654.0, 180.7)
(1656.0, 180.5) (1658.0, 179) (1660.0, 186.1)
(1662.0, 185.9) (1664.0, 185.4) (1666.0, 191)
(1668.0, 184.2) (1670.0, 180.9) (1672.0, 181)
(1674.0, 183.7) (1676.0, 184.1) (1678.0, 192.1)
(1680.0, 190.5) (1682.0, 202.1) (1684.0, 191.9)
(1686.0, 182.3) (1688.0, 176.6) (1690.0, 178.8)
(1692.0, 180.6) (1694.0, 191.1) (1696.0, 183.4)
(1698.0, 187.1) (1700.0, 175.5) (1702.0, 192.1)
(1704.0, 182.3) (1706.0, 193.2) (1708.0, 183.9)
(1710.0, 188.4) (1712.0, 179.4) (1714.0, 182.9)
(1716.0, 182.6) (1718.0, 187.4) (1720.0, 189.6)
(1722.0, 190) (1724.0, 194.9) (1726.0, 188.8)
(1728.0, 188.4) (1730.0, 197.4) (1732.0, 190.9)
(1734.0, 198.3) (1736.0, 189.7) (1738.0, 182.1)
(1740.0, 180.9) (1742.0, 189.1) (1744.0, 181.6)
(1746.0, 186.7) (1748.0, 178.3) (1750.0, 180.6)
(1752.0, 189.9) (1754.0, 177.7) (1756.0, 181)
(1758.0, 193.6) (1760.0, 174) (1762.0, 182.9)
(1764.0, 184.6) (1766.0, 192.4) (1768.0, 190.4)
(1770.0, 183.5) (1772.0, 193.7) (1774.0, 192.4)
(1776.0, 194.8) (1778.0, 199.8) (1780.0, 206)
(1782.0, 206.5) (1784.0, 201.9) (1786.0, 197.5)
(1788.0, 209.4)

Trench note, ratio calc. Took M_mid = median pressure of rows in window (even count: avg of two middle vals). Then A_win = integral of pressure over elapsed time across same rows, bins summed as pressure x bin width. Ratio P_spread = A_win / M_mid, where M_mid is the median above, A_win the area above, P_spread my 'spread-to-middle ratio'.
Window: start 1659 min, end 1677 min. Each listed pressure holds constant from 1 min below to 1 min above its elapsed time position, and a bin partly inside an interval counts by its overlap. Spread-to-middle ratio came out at 18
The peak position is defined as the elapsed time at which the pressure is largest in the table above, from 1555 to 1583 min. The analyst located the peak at 1576.0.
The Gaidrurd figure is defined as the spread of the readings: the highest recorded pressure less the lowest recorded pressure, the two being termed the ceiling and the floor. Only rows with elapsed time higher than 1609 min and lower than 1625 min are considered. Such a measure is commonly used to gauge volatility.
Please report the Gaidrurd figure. 23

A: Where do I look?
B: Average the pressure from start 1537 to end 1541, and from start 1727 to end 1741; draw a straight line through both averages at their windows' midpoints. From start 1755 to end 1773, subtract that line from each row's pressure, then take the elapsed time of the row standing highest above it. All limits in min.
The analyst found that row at 1772.0 min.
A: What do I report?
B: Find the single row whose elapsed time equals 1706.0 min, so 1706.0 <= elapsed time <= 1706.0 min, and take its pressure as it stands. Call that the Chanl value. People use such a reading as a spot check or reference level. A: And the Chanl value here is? 193.2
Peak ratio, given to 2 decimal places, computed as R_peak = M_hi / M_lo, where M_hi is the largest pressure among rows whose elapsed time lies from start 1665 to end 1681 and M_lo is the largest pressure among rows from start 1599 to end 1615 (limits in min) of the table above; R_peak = 0.85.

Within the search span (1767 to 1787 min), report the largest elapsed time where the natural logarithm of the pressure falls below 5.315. 1786.0 min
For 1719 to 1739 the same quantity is 1738.0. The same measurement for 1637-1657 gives 1656.0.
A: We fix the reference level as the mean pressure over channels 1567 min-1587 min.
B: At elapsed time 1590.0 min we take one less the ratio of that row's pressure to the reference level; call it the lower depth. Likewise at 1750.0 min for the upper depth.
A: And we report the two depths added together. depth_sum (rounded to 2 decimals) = 0.14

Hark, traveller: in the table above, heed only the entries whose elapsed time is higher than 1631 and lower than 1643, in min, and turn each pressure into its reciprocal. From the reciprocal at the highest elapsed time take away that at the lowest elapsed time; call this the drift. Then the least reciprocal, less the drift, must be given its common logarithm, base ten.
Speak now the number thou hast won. -2.35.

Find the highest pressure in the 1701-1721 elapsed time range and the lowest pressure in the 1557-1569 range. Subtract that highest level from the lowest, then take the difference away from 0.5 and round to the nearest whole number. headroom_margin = 10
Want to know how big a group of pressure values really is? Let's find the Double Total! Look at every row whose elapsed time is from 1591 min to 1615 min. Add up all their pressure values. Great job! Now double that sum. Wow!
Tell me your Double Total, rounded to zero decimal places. 5149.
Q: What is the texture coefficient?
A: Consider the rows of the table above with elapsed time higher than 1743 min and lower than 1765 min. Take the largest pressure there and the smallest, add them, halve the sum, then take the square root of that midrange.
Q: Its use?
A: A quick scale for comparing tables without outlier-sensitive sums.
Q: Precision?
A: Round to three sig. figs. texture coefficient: 13.6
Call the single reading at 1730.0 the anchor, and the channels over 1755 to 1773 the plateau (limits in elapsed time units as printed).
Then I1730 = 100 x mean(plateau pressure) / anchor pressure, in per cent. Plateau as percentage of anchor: 94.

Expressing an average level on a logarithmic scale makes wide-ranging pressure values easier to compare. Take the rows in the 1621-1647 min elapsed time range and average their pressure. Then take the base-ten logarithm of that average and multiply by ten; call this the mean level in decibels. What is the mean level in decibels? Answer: 23.05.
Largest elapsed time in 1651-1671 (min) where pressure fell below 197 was 1670.0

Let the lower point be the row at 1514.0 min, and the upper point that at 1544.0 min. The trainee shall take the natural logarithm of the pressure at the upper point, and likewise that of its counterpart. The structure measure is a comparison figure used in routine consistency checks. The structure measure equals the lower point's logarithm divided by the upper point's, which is 0.994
